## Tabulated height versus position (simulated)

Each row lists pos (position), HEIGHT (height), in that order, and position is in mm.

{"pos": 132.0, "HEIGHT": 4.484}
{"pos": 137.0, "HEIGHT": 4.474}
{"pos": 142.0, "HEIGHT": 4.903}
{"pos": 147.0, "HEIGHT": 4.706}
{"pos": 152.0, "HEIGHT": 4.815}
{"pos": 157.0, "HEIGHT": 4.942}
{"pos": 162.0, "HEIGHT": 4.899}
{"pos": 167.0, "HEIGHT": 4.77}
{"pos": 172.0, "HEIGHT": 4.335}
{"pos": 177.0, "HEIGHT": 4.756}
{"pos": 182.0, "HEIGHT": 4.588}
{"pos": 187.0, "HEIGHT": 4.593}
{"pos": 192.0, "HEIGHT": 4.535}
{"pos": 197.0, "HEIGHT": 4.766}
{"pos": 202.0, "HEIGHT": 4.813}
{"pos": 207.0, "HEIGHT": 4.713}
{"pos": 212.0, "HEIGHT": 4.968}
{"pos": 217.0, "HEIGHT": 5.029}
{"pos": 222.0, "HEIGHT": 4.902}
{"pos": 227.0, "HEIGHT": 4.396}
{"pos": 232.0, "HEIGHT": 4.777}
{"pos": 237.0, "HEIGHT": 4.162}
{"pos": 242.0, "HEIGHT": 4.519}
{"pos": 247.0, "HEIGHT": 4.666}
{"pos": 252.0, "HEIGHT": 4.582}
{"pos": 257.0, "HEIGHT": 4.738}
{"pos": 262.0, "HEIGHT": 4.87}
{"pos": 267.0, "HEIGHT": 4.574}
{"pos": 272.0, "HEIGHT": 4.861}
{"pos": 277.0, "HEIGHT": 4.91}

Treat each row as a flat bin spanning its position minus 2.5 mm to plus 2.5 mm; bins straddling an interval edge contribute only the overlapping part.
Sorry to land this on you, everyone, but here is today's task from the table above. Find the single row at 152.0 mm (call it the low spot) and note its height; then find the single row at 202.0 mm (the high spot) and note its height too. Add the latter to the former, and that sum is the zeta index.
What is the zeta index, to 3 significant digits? 9.63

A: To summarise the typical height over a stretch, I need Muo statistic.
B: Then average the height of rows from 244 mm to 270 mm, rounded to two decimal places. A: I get 4.69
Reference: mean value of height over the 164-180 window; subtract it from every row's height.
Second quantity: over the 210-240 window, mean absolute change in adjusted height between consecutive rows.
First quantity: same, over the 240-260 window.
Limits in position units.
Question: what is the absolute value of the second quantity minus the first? 0.21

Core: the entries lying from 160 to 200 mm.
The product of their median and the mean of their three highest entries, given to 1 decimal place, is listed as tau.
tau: 22.5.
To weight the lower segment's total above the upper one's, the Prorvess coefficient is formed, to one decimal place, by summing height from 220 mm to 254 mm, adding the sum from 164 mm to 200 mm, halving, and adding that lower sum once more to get 64.5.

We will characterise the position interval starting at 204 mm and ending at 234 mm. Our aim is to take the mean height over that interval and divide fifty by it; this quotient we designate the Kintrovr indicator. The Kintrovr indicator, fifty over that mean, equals 10.42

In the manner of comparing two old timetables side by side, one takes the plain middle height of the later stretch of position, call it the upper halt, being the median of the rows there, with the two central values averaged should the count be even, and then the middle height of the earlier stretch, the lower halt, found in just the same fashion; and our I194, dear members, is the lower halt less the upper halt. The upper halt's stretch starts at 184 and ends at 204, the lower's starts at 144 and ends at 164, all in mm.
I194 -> 0.18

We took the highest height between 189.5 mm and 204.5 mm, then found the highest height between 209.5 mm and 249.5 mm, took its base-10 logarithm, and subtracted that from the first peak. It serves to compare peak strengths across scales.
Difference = 4.11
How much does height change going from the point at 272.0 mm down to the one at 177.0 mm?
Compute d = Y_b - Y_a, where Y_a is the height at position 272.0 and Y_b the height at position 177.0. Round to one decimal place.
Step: -0.1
